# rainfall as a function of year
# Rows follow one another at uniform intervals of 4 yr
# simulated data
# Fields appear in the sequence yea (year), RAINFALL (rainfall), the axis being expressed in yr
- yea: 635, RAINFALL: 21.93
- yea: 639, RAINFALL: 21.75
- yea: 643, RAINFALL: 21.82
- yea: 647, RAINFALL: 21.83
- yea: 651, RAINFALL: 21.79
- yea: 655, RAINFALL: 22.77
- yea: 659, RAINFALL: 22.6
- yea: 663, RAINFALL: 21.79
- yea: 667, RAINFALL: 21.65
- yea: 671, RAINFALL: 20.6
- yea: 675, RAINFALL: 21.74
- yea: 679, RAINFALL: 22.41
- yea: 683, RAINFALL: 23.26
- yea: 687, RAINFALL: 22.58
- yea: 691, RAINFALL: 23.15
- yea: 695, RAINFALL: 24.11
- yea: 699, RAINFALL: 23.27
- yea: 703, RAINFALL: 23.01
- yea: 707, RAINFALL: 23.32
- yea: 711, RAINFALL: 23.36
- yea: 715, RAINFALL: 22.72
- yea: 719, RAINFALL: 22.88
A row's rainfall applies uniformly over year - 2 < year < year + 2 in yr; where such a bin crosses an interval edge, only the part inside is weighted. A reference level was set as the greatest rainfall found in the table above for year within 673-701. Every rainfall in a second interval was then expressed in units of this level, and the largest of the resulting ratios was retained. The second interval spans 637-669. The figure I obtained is 0.94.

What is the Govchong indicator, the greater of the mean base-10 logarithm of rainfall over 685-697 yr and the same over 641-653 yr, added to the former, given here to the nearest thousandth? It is 2.734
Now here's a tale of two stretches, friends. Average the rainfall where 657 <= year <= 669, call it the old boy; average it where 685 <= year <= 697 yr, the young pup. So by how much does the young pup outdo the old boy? 1.3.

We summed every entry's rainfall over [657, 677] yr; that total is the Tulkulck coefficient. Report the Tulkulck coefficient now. 108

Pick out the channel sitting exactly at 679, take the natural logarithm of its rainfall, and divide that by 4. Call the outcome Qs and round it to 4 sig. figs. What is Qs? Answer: 0.7774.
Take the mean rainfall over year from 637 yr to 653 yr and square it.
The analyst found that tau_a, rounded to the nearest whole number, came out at 475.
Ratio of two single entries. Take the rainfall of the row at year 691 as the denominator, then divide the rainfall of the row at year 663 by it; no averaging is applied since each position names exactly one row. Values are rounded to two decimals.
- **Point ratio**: 0.94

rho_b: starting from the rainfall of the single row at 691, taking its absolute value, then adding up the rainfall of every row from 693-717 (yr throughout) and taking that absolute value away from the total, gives 117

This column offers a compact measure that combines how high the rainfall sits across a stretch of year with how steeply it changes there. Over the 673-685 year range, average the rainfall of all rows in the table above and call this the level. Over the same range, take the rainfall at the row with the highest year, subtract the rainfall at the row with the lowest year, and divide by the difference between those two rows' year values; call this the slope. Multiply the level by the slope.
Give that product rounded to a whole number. 4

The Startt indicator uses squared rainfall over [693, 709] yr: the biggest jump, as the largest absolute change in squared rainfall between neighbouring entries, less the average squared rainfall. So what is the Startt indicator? -509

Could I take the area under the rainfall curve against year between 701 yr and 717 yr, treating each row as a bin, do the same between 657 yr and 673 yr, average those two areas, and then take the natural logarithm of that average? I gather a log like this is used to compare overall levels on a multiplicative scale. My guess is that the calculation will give 5.88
